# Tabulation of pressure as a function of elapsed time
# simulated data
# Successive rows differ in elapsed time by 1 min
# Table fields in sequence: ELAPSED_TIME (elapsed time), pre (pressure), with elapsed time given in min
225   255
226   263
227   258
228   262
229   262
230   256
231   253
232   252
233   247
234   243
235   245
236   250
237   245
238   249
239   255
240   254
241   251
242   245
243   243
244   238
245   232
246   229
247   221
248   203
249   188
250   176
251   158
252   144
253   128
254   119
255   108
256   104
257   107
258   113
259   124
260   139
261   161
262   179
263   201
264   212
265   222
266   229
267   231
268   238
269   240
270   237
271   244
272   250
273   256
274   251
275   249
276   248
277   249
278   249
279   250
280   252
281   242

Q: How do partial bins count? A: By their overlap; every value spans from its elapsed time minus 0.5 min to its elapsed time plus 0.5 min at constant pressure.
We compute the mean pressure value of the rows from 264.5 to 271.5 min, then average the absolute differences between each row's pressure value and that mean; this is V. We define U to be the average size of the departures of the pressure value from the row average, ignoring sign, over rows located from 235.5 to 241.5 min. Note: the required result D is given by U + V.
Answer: 9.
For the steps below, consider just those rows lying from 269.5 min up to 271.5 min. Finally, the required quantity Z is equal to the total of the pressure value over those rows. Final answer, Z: 481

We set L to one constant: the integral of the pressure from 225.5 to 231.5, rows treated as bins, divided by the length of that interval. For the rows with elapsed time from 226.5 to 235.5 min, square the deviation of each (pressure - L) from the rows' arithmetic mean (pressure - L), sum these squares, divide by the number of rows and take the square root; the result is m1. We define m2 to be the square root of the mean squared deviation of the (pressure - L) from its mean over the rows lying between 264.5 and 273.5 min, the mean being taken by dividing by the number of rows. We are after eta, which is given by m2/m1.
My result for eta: 1.5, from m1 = 7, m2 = 10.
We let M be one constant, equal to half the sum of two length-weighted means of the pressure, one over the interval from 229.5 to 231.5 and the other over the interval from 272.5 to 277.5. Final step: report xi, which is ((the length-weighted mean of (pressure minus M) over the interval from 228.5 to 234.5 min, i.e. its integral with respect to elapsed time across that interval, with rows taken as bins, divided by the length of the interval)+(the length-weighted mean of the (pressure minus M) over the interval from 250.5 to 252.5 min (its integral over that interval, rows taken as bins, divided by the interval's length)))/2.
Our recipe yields -51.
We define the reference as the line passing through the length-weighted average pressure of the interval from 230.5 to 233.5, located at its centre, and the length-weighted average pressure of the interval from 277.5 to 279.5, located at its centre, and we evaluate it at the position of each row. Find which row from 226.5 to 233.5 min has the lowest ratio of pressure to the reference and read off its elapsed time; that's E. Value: 233 min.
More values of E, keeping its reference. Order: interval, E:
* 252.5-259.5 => 256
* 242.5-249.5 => 249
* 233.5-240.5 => 234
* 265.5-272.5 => 266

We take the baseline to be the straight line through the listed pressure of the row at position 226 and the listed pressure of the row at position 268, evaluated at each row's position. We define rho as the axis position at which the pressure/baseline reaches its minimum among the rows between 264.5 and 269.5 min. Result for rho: 265 min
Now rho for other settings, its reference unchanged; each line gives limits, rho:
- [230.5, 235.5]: 234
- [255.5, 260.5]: 256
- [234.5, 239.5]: 235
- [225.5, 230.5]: 230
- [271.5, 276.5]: 272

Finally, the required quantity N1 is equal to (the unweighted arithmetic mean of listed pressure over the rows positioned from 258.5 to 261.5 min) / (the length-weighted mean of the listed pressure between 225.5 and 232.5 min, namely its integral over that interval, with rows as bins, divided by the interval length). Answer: 0.5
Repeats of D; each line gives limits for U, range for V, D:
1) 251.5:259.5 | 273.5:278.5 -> 11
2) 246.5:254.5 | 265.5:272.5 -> 35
